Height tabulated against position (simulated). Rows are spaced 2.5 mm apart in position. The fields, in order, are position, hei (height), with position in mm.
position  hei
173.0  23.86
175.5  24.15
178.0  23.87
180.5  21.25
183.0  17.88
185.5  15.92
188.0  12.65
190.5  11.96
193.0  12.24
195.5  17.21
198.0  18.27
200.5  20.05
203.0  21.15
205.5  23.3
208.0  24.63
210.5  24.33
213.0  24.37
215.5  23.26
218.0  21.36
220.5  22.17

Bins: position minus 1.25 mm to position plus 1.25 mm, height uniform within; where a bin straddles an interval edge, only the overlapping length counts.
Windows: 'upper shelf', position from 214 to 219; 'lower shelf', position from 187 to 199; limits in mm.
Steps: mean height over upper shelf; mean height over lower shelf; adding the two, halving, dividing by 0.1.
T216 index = 184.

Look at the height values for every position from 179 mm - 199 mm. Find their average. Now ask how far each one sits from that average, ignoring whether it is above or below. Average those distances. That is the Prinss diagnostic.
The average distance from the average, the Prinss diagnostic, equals 2.7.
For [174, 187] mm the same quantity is 3.0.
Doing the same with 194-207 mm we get 1.8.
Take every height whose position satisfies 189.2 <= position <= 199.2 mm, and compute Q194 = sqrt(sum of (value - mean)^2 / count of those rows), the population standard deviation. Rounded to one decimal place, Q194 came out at 2.8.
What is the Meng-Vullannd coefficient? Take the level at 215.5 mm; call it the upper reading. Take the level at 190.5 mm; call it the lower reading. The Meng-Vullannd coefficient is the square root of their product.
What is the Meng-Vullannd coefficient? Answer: 16.7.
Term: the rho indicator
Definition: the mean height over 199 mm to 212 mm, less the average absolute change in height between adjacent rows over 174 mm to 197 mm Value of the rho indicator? 20.5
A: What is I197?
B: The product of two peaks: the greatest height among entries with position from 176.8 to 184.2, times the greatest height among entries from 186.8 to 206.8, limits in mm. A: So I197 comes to 556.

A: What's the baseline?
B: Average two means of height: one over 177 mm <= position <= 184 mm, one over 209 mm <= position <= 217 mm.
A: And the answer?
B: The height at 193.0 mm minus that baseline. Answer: -10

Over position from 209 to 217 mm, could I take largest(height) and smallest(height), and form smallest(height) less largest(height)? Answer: -1.1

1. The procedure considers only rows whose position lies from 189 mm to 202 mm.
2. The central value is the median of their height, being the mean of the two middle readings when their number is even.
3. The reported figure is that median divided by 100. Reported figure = 0.17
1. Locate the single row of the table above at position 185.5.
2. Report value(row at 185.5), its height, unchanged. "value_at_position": 15.92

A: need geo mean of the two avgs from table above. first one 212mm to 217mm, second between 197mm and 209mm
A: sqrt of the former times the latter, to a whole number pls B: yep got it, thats 23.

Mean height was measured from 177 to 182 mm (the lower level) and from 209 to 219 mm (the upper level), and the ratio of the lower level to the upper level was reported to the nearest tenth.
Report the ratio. 1.0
